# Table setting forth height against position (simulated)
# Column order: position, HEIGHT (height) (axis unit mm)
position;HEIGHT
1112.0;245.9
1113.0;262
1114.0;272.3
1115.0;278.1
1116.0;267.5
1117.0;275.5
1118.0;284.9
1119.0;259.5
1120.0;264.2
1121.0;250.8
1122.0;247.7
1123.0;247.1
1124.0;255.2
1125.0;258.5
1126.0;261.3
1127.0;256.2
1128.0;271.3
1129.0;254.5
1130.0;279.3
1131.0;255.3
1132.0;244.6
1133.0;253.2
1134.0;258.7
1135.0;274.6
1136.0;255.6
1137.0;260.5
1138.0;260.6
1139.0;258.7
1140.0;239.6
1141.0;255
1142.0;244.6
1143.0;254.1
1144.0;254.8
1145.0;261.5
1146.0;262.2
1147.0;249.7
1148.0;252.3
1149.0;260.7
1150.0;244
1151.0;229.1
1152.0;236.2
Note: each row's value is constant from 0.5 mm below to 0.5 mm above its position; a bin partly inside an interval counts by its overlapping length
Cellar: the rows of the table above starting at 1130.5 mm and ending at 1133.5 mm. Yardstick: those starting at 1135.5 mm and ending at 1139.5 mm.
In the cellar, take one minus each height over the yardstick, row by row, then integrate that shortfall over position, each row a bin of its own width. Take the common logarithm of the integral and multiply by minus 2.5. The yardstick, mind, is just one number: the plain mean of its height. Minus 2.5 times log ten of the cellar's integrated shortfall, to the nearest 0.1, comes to 2.6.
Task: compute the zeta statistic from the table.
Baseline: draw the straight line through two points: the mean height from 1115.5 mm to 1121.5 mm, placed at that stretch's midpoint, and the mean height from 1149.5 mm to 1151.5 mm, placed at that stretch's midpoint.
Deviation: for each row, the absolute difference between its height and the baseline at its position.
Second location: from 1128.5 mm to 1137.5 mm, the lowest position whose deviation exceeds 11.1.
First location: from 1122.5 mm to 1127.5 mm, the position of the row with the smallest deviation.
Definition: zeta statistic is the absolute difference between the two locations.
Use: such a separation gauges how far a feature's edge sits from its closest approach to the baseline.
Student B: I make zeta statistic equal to 4 mm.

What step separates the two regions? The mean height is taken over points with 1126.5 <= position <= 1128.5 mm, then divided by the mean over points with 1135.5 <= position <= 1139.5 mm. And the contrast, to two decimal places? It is 1.02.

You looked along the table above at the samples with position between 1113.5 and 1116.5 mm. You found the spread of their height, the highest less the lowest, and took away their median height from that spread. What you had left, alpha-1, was -262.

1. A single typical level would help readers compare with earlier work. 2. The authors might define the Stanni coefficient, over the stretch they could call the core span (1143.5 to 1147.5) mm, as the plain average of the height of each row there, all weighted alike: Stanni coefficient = 257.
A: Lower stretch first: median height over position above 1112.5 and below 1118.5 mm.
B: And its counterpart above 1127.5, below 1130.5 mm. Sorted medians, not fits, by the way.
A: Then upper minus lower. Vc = -2.6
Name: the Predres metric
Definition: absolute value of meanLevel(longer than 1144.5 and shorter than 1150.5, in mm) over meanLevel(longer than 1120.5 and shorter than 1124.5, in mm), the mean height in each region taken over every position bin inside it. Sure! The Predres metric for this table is 1.02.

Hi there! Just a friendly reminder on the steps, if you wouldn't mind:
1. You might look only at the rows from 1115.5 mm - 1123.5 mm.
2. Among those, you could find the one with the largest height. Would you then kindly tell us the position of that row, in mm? 1118.0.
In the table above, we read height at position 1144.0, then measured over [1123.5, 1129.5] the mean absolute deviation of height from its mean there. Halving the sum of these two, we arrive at 130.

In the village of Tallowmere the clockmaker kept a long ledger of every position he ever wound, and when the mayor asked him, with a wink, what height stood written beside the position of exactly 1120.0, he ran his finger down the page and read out 264.2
